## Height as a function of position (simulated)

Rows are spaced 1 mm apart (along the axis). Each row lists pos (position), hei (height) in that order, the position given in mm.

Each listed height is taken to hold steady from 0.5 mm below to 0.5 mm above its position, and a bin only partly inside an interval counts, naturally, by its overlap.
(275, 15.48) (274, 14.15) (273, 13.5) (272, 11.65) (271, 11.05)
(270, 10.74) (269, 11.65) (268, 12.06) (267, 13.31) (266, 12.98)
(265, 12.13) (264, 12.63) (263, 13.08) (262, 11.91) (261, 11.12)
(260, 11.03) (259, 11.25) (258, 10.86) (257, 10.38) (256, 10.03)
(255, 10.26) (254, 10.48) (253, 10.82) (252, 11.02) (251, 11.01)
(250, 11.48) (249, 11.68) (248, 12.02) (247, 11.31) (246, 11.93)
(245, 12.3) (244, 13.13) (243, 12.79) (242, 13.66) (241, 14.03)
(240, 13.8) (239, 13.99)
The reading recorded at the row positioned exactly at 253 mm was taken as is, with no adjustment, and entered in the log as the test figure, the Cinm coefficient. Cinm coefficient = 10.82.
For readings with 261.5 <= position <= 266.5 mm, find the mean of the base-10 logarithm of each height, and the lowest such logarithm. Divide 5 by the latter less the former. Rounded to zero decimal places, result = -224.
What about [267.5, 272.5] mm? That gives -187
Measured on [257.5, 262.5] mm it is -345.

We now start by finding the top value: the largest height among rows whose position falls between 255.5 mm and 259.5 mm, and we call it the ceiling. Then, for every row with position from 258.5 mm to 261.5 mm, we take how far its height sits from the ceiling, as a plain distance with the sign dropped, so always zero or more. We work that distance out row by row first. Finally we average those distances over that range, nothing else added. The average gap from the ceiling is 0.1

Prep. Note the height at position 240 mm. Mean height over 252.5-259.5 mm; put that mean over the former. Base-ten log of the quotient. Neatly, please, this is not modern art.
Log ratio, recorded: -0.12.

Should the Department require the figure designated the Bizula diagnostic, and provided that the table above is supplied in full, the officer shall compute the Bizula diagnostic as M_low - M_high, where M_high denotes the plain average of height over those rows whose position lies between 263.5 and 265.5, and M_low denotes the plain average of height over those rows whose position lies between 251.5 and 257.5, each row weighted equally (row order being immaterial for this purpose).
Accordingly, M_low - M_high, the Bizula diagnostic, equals -1.9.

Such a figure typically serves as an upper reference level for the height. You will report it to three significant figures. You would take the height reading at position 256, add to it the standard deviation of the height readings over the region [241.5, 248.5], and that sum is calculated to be 10.8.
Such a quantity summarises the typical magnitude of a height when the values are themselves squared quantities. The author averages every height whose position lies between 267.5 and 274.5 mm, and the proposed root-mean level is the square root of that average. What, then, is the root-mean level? 3.48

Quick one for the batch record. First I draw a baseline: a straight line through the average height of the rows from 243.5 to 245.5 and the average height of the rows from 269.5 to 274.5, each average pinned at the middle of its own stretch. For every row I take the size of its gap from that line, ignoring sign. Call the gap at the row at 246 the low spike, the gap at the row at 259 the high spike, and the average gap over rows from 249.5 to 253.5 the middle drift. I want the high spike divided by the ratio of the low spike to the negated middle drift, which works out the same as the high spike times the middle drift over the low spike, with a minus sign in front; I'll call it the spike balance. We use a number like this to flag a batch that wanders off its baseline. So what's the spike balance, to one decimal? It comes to -2.4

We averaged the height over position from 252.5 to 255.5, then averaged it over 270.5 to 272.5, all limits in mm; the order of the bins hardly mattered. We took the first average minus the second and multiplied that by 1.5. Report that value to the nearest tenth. -1.2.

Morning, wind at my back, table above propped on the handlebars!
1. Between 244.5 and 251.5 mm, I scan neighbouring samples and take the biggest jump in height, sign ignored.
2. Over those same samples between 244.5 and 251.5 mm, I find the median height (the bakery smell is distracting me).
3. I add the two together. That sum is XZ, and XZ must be 12.4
